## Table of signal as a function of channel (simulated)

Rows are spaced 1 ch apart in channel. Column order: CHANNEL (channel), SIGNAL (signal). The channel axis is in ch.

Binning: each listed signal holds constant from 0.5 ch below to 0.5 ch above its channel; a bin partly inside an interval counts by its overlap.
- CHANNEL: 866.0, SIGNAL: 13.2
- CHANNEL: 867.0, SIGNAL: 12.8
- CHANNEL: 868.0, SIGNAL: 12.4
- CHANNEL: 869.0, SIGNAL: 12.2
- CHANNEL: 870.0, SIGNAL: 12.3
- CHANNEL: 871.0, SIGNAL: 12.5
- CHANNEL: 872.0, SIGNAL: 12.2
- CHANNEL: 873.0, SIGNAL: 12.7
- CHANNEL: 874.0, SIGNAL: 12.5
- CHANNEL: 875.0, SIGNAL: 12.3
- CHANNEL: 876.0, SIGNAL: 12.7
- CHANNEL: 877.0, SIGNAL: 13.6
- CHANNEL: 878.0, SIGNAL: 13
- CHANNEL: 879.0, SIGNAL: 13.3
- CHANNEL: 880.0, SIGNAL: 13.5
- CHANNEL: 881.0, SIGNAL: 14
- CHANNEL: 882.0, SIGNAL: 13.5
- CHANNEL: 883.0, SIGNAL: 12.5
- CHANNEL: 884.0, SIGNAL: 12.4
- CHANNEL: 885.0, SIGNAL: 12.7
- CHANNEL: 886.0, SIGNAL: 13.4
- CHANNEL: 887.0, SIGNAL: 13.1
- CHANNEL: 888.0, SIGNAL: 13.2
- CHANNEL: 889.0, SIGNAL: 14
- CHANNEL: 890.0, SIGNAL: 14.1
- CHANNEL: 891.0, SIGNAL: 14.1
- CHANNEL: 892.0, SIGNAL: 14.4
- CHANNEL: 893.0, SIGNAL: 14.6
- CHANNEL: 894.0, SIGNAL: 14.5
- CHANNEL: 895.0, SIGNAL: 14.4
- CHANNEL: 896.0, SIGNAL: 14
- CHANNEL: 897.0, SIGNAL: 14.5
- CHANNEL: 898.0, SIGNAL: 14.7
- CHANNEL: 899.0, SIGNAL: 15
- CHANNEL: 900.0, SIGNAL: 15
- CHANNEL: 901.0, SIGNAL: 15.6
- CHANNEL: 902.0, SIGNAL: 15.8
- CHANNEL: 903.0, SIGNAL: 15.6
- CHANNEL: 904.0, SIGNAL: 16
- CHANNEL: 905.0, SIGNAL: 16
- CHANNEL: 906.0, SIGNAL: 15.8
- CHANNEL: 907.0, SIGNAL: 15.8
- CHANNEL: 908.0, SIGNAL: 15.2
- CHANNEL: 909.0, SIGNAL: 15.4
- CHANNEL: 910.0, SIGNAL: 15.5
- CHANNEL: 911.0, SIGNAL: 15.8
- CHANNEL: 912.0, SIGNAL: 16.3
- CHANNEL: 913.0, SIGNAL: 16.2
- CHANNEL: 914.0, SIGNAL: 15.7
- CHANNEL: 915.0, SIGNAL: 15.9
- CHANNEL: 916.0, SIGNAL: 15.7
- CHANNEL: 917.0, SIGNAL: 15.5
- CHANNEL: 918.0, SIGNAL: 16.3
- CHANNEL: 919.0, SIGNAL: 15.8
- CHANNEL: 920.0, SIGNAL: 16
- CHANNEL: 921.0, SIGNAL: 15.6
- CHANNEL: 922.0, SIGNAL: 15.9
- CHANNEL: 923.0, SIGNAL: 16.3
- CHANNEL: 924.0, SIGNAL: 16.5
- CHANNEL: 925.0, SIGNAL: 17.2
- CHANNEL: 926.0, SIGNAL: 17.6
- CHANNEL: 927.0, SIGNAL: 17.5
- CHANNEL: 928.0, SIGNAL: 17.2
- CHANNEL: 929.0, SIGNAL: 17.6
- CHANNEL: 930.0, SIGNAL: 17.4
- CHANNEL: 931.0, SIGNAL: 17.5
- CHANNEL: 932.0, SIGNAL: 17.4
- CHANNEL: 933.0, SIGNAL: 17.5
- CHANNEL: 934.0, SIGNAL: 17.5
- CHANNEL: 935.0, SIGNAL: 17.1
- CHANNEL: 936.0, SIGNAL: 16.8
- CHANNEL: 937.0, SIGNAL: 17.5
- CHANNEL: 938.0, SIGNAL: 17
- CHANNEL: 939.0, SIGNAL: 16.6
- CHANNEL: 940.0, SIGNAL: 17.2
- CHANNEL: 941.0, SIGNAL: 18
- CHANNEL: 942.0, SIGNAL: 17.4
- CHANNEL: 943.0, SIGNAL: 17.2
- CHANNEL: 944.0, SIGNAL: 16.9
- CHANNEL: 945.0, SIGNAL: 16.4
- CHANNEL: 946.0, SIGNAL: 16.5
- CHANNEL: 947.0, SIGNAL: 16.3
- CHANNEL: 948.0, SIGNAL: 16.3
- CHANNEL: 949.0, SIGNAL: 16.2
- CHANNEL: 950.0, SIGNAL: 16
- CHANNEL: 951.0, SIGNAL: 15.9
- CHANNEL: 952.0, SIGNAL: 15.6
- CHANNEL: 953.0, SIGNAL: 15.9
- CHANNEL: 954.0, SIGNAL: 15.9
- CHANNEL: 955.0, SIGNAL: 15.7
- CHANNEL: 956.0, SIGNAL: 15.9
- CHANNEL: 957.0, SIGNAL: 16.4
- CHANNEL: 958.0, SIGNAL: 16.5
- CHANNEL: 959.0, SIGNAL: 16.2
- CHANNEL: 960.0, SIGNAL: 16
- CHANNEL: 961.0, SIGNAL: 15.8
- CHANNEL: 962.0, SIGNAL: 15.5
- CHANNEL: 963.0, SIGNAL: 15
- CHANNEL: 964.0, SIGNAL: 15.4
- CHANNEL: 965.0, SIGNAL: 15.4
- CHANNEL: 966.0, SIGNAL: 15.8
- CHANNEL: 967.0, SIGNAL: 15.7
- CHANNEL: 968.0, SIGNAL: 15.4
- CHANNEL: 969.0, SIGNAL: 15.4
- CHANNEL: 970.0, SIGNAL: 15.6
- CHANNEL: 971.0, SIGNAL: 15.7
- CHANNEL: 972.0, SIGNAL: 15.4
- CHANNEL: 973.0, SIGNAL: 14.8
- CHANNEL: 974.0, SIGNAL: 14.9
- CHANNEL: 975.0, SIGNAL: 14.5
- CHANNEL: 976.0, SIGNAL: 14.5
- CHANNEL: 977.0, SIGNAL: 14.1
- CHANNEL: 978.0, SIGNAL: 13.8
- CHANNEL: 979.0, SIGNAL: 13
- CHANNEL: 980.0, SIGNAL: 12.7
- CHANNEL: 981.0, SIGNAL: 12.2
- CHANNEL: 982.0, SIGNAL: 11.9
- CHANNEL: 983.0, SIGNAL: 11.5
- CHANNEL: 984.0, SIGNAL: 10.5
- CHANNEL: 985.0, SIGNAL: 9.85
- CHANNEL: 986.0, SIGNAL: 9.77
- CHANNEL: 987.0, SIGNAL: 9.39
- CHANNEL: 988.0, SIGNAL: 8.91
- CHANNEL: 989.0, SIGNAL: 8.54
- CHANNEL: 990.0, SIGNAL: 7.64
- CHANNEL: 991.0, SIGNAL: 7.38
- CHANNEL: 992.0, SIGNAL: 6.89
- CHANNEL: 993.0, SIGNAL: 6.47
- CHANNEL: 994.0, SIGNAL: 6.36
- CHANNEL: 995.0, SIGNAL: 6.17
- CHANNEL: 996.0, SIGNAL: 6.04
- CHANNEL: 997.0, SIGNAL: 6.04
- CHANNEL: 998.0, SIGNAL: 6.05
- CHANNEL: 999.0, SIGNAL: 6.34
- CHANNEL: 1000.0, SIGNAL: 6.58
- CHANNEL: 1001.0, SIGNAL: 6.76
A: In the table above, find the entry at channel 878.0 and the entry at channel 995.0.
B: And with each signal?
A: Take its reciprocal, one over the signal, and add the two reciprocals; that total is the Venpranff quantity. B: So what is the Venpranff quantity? 0.24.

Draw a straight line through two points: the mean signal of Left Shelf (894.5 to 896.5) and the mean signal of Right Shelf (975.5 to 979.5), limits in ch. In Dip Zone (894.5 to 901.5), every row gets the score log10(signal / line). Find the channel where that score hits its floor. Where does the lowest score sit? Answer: 896.0 ch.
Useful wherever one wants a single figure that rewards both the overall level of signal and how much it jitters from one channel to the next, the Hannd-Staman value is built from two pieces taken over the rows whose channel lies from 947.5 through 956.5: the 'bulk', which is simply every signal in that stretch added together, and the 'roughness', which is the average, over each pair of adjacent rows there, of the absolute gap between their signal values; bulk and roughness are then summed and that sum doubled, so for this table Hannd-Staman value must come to 287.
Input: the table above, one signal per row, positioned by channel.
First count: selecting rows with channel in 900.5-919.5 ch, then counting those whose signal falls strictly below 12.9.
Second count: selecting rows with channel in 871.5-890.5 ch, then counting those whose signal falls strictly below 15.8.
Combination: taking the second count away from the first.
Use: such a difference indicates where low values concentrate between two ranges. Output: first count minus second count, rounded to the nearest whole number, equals -19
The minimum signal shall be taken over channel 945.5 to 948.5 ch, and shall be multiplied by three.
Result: 48.9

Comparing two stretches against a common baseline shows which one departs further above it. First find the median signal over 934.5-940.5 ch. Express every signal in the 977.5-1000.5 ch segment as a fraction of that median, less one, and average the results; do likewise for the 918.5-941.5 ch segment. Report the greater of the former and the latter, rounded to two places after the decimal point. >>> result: 0.00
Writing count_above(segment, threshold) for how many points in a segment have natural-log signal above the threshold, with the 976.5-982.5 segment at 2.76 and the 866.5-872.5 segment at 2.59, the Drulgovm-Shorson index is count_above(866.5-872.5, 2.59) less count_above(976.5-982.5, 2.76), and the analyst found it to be 0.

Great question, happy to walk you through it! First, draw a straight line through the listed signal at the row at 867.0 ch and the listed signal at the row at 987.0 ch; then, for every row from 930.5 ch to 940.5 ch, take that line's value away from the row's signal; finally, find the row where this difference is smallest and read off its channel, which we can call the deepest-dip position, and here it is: 939.0 ch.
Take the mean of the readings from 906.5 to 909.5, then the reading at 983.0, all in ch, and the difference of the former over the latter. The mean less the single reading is 4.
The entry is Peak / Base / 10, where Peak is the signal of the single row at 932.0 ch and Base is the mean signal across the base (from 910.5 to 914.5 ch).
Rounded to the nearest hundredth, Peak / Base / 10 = 0.11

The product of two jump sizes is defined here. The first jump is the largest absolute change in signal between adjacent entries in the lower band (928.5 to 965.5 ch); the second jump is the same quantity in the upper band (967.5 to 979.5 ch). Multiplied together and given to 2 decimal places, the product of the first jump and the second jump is 0.64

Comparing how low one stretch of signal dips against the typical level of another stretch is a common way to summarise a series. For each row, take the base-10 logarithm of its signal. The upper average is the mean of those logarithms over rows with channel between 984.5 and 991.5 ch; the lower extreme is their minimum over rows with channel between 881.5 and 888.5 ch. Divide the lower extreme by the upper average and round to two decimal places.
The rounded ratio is 1.16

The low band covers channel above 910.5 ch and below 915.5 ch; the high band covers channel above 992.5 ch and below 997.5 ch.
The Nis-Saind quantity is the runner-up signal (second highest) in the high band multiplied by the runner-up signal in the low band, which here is 103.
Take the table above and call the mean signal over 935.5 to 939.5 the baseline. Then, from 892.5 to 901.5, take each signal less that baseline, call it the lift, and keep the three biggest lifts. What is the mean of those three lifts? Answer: -1.8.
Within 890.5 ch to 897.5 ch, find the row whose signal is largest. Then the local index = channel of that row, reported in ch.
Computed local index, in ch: 893.0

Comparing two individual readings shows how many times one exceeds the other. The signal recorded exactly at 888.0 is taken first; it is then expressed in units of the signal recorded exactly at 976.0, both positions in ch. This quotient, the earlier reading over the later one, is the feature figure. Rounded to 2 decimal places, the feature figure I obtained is 0.91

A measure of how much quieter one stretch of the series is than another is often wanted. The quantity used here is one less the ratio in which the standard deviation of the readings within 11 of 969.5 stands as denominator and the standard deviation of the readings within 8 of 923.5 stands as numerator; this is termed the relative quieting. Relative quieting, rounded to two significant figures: 0.14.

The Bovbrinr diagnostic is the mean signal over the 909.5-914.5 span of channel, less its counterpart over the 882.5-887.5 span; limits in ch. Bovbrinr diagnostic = 3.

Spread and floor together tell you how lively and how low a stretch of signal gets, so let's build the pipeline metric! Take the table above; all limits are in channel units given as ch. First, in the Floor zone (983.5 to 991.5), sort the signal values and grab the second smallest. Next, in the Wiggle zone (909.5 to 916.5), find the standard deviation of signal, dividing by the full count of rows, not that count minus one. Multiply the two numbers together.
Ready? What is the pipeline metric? 2.0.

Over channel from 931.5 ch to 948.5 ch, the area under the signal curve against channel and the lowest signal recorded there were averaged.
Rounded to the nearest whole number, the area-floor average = 153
